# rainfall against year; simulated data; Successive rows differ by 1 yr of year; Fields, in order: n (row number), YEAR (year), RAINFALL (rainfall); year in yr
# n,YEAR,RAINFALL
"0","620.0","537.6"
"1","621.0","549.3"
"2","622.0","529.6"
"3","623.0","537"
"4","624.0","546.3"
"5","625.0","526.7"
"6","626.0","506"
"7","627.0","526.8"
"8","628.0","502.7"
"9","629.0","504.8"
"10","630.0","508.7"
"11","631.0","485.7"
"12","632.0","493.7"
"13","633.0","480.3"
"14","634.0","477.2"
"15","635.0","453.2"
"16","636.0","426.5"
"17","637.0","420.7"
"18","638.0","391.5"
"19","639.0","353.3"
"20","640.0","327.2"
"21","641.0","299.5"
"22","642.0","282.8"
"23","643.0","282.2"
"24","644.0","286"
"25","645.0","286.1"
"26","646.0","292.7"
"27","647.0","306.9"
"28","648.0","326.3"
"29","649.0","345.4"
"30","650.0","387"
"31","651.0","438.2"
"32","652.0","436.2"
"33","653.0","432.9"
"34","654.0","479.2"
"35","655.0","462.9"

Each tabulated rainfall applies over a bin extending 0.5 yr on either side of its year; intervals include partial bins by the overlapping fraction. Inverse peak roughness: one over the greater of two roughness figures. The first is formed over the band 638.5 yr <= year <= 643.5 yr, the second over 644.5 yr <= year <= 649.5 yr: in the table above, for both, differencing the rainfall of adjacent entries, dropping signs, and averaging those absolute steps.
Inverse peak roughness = 0.056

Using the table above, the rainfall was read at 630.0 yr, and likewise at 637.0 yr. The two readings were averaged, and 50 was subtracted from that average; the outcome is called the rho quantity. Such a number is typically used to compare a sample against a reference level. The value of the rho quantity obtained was 415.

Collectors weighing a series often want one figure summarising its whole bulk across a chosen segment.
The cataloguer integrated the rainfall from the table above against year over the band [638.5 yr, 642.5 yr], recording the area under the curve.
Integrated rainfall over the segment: 1263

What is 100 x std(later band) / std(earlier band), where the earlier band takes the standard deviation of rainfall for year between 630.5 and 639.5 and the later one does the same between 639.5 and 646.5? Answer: 33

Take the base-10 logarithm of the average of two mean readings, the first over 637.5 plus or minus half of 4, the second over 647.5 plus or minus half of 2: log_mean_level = 2.55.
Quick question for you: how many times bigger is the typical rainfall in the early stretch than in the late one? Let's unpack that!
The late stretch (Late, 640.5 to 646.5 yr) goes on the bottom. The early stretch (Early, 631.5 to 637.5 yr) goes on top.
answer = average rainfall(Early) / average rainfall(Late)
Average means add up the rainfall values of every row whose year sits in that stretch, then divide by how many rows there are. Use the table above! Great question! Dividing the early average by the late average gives 1.59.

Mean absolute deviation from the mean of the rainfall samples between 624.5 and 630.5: 9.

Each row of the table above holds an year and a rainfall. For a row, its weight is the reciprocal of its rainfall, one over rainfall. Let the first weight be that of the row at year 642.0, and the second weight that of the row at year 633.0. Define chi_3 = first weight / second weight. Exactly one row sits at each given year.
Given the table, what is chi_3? 1.70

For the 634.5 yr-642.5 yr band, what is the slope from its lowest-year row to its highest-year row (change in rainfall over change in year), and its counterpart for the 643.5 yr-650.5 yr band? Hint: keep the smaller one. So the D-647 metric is -24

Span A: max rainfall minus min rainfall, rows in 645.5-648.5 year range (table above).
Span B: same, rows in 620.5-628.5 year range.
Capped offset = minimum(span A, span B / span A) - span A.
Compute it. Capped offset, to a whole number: -32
